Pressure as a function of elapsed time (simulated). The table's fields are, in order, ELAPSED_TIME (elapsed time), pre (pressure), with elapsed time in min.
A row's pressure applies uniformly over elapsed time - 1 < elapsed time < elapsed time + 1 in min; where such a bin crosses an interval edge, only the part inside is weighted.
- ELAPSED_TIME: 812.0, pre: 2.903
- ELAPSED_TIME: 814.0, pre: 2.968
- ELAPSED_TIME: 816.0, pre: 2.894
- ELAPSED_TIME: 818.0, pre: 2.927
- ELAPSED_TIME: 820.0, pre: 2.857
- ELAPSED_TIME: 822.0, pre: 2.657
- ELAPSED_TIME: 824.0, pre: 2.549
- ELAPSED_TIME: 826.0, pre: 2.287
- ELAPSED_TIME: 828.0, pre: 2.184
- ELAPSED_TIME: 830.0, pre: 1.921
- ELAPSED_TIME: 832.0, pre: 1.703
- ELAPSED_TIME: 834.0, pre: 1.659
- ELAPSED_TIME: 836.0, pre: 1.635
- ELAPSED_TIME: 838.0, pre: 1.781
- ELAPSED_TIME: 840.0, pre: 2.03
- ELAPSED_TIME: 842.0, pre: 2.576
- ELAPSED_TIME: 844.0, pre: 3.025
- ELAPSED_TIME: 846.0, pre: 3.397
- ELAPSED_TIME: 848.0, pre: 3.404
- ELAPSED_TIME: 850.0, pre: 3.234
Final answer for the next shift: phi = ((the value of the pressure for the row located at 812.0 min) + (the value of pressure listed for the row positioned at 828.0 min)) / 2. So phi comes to 2.54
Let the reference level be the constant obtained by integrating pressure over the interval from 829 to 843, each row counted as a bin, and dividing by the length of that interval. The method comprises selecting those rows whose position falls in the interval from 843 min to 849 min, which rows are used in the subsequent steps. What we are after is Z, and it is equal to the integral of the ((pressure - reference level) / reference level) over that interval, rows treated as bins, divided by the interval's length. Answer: 0.7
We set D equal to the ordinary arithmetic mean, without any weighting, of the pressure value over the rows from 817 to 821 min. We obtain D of 2.9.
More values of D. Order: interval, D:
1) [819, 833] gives 2.3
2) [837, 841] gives 1.9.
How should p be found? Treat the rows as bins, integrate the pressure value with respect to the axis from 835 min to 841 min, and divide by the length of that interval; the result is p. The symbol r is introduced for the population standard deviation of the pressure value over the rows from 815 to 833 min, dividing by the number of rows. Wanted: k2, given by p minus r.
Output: 1.4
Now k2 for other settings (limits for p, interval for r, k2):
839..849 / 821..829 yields 2.7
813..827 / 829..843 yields 2.4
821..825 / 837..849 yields 2.0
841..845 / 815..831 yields 2.5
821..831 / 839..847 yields 1.8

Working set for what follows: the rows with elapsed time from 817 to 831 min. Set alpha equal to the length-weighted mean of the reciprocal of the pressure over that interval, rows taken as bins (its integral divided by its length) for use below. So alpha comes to 0.41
